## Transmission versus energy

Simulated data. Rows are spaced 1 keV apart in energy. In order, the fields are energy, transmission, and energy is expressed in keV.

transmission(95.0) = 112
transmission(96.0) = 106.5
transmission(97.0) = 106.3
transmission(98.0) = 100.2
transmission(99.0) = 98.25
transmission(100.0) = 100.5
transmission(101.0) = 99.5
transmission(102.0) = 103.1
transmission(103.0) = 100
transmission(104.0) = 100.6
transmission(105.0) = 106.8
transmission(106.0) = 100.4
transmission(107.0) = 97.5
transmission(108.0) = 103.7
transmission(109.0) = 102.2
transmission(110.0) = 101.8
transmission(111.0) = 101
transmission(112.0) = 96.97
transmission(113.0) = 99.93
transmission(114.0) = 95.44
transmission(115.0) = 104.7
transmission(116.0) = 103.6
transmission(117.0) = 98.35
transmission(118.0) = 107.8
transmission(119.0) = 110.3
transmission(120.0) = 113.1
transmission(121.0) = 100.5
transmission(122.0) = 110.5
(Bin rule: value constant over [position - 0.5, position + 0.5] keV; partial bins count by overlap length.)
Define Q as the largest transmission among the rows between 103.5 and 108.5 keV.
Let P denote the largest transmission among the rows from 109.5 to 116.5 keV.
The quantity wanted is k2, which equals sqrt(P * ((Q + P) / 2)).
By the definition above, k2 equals 105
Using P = 104.7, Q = 106.8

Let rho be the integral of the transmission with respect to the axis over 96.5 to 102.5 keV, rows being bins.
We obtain 608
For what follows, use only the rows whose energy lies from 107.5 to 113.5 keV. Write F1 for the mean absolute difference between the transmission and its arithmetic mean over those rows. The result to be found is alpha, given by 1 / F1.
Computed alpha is 0.60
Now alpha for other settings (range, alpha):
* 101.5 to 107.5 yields 0.42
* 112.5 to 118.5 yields 0.27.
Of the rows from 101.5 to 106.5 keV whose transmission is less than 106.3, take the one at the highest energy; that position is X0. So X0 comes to 106.0 keV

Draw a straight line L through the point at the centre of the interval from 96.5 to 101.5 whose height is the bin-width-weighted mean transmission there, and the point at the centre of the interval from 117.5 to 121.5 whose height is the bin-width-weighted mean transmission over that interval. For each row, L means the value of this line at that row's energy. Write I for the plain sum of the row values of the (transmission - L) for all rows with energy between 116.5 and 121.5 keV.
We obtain -9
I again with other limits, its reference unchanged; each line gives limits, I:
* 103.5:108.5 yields -8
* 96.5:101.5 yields 0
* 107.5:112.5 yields -18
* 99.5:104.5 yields -6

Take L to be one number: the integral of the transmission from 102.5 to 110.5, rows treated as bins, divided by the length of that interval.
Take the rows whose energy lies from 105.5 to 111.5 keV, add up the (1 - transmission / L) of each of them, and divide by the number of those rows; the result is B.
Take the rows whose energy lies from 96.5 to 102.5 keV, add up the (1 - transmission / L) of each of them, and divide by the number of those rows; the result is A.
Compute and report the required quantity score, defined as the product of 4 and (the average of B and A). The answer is 0.017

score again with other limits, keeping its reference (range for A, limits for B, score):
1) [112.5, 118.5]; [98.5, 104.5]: 0.025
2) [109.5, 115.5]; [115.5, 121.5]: -0.046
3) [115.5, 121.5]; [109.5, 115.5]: -0.046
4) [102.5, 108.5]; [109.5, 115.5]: 0.035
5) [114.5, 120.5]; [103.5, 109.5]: -0.097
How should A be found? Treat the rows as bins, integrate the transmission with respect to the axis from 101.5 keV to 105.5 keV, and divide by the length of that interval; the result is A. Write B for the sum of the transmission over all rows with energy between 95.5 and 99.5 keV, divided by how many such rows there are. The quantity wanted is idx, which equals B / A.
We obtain 1.00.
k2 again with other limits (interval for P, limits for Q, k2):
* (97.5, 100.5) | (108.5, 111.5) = 101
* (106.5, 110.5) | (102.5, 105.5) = 104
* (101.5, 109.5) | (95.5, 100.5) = 107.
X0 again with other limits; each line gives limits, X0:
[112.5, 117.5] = 117.0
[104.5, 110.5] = 110.0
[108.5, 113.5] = 113.0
